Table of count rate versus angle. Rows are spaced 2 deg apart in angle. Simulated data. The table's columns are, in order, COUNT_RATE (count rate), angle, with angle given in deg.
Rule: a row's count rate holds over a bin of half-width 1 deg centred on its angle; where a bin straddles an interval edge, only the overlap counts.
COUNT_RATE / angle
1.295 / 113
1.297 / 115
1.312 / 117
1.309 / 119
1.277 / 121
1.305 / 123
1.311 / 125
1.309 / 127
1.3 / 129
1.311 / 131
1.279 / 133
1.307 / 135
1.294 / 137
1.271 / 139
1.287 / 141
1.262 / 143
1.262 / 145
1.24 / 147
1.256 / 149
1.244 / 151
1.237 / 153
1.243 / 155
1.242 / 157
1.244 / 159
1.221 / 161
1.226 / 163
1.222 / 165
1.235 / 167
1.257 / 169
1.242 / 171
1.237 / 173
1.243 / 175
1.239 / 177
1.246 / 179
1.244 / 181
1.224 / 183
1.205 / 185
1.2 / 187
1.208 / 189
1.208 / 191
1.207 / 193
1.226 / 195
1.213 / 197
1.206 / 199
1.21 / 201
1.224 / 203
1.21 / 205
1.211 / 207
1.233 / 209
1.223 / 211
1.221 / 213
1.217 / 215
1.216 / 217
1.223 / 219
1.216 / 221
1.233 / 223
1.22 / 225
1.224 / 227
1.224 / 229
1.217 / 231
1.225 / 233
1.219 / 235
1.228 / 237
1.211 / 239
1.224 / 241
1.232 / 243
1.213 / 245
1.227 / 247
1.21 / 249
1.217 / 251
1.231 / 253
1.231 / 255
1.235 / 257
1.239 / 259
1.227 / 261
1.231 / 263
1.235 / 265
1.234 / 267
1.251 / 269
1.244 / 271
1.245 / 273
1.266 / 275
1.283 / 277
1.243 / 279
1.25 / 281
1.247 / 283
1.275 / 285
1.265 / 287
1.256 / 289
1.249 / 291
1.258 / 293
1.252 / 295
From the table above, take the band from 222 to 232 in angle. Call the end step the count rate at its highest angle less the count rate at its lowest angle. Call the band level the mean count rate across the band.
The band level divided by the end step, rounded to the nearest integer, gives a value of -76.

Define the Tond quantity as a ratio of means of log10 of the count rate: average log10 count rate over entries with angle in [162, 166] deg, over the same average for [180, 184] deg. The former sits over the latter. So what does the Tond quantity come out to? 0.96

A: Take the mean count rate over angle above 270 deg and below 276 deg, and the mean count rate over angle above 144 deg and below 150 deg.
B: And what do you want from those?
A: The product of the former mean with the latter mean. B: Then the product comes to 1.57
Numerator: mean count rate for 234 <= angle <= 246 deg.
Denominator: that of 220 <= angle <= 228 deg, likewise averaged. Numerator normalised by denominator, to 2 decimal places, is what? 1.00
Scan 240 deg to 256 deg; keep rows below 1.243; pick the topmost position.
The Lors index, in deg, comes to 255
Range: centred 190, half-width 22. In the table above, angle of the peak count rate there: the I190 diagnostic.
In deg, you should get 169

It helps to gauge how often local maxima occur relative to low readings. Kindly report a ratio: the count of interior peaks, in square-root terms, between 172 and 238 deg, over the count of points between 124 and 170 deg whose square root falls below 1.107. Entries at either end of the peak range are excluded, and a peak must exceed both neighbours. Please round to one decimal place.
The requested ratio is 4.0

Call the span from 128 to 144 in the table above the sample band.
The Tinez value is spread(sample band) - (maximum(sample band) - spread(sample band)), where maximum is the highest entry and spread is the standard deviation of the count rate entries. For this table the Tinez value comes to -1.28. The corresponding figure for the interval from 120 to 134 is -1.28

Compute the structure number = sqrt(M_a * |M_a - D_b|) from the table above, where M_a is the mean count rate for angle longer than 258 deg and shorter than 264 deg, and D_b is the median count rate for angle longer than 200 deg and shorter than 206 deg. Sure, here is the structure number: 0.17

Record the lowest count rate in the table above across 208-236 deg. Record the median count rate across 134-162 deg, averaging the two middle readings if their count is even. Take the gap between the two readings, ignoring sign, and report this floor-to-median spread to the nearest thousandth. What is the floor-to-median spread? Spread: 0.034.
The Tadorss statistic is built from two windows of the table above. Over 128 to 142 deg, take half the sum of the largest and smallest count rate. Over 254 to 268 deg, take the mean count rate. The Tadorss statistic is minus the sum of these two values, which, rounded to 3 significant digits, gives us -2.52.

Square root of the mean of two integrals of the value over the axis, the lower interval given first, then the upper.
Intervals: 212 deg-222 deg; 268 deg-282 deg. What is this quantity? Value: 3.86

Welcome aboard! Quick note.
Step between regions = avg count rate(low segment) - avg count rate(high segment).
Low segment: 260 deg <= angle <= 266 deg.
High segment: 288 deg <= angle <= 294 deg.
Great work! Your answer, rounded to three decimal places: -0.023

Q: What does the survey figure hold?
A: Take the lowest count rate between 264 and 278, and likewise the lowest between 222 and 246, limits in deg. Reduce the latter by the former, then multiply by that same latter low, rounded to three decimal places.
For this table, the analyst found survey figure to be -0.028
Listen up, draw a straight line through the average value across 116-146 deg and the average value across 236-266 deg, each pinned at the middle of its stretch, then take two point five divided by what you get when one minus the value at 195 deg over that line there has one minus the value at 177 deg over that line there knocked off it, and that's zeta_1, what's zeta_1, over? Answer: 990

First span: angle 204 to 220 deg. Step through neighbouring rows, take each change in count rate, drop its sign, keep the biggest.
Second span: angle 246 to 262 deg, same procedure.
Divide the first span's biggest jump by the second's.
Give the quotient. 1.29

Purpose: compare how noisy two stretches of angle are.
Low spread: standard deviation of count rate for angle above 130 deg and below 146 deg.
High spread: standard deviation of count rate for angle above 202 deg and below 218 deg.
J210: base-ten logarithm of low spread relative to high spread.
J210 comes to 0.40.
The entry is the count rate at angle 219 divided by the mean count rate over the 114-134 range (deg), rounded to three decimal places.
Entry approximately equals 0.940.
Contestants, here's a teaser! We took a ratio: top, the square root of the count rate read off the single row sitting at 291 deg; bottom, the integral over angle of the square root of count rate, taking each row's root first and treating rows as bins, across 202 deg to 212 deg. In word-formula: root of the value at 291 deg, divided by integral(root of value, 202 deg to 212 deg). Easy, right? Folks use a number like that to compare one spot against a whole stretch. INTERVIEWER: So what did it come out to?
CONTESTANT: 0.101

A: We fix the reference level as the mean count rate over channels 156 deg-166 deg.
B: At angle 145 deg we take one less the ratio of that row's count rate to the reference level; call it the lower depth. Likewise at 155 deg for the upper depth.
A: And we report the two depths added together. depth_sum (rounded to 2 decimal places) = -0.03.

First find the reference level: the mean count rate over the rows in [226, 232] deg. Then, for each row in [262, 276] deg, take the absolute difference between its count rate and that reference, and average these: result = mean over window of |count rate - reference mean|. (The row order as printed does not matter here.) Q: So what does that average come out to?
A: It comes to 0.02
